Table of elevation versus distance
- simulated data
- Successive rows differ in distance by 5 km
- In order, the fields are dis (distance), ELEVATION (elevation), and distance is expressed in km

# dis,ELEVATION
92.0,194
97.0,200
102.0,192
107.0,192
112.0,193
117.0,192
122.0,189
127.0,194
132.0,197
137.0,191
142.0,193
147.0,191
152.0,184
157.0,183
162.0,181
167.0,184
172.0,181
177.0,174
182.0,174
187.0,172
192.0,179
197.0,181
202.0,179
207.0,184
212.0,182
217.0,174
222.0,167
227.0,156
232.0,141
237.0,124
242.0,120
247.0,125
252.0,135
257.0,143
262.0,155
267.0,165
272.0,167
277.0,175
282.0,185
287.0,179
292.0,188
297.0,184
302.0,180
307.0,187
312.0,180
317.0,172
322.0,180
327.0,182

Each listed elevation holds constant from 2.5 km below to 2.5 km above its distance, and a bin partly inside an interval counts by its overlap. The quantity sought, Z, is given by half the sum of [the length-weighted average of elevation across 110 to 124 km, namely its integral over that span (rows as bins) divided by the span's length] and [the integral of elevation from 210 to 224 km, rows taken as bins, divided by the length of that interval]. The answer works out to 183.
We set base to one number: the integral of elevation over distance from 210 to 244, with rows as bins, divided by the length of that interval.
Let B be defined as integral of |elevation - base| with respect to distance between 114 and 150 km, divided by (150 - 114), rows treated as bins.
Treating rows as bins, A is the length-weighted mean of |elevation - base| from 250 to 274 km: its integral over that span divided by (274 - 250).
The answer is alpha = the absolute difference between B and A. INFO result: 29.1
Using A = 11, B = 40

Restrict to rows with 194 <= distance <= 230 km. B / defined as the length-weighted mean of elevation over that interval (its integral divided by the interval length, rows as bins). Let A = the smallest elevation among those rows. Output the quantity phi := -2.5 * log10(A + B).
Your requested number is -6.30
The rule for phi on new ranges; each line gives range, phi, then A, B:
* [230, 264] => -6.01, 120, 134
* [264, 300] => -6.34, 165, 177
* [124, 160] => -6.43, 183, 190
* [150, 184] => -6.37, 174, 180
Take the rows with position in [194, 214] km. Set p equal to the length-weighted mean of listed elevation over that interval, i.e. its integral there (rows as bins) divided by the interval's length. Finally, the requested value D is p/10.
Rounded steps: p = 181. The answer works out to 18.1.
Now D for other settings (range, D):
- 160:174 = 18.2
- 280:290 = 18.2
